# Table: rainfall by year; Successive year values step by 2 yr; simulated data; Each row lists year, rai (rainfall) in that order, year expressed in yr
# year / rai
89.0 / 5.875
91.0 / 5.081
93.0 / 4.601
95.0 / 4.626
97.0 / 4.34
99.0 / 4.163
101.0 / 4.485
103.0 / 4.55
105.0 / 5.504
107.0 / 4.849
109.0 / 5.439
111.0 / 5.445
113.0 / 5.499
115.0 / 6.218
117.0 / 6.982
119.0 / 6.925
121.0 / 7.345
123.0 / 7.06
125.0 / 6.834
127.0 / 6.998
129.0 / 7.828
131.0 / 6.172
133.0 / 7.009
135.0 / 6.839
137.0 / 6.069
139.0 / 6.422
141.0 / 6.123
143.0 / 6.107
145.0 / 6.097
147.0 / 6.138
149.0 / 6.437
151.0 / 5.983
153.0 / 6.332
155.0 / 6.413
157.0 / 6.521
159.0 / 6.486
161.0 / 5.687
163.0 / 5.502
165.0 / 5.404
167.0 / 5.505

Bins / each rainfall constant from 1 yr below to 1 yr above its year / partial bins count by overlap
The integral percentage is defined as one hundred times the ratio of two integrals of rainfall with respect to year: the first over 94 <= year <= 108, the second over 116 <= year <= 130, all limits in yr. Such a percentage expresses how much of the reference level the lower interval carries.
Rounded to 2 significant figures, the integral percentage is 65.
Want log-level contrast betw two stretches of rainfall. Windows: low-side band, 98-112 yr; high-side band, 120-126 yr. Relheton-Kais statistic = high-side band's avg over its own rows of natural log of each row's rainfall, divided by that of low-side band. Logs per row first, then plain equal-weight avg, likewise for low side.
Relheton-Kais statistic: 1.23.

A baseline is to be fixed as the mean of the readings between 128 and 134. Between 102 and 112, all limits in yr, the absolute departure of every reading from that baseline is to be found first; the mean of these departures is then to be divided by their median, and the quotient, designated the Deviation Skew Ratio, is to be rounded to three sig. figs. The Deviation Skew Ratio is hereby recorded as 1.18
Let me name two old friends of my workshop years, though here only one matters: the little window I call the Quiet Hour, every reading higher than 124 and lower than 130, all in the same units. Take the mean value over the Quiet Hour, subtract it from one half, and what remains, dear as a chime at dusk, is -6.7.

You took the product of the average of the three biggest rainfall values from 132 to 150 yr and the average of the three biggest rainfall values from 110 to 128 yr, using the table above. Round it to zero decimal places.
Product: 48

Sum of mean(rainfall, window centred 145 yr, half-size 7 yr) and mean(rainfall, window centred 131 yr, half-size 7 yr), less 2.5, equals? 10.5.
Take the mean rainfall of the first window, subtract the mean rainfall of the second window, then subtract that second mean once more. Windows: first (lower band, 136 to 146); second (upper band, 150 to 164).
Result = -6.1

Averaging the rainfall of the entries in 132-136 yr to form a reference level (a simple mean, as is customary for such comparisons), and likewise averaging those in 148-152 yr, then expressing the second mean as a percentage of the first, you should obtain 90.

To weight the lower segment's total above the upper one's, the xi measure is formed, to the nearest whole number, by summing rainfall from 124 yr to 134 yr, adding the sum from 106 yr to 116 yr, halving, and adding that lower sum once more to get 59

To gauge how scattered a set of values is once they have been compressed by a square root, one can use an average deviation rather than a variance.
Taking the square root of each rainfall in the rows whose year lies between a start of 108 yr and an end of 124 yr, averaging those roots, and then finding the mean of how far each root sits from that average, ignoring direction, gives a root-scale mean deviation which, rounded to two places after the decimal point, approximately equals 0.14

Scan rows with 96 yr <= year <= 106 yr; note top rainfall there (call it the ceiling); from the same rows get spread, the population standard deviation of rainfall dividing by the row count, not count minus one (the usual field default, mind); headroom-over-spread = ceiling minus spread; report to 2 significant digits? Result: 5.0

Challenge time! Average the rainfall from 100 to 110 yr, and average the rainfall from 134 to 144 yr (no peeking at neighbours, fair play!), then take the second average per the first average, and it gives 1.3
